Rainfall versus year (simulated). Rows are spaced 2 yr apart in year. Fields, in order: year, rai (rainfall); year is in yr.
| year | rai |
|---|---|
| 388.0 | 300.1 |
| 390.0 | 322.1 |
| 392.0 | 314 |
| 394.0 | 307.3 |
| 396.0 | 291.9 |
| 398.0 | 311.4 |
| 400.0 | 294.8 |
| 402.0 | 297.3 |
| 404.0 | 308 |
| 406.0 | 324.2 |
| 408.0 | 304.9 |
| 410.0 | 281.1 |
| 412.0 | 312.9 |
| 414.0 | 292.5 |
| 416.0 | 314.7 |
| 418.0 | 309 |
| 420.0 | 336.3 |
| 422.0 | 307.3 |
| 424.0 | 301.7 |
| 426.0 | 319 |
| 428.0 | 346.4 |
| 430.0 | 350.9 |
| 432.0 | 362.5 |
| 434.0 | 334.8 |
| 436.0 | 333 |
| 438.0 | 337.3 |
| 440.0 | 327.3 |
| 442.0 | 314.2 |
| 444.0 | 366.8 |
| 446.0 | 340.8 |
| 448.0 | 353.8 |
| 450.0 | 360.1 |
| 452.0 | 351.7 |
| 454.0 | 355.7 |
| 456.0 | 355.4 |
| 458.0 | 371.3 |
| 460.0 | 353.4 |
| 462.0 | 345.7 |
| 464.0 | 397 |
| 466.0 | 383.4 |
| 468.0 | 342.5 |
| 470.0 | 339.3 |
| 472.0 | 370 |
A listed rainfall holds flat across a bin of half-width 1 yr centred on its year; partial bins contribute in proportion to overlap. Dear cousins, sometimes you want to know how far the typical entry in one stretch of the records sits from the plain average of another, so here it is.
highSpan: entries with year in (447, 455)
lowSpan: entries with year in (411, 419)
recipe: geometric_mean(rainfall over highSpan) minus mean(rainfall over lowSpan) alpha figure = 48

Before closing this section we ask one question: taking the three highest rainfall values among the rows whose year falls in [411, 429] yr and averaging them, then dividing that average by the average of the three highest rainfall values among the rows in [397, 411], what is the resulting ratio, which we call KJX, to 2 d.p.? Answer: 1.06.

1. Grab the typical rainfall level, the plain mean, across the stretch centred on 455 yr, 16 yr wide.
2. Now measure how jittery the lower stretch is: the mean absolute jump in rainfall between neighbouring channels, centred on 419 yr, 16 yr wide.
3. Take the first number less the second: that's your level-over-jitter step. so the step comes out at 338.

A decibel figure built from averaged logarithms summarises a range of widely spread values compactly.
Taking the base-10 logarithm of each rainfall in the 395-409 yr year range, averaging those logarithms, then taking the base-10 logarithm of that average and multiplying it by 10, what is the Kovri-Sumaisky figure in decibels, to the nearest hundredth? 3.95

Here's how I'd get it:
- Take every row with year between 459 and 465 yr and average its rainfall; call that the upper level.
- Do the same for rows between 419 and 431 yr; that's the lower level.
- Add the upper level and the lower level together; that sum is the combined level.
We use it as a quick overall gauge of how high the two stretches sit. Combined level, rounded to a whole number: 692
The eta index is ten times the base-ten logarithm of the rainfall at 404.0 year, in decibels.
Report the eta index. 24.9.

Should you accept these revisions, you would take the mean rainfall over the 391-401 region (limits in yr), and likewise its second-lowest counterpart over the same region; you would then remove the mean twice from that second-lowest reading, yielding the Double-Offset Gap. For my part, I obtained -313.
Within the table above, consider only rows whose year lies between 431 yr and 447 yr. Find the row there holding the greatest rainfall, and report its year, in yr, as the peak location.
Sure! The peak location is 444.0 yr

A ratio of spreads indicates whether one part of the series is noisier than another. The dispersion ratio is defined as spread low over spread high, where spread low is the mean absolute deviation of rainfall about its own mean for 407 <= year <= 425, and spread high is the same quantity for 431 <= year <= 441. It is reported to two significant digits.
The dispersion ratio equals 1.1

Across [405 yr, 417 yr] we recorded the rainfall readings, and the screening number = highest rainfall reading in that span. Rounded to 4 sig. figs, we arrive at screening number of 324.2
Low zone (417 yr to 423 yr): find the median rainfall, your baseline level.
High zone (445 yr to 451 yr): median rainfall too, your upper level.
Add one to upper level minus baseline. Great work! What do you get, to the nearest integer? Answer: 46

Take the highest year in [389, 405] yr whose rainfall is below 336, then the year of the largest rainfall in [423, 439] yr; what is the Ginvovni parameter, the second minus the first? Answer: 28 yr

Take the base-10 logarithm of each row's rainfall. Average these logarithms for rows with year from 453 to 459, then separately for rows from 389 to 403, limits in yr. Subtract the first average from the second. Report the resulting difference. -0.07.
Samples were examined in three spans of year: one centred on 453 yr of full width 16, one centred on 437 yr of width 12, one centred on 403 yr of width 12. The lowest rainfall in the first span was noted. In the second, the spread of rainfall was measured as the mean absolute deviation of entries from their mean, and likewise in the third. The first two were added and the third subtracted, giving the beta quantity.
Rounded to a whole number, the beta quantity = 343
